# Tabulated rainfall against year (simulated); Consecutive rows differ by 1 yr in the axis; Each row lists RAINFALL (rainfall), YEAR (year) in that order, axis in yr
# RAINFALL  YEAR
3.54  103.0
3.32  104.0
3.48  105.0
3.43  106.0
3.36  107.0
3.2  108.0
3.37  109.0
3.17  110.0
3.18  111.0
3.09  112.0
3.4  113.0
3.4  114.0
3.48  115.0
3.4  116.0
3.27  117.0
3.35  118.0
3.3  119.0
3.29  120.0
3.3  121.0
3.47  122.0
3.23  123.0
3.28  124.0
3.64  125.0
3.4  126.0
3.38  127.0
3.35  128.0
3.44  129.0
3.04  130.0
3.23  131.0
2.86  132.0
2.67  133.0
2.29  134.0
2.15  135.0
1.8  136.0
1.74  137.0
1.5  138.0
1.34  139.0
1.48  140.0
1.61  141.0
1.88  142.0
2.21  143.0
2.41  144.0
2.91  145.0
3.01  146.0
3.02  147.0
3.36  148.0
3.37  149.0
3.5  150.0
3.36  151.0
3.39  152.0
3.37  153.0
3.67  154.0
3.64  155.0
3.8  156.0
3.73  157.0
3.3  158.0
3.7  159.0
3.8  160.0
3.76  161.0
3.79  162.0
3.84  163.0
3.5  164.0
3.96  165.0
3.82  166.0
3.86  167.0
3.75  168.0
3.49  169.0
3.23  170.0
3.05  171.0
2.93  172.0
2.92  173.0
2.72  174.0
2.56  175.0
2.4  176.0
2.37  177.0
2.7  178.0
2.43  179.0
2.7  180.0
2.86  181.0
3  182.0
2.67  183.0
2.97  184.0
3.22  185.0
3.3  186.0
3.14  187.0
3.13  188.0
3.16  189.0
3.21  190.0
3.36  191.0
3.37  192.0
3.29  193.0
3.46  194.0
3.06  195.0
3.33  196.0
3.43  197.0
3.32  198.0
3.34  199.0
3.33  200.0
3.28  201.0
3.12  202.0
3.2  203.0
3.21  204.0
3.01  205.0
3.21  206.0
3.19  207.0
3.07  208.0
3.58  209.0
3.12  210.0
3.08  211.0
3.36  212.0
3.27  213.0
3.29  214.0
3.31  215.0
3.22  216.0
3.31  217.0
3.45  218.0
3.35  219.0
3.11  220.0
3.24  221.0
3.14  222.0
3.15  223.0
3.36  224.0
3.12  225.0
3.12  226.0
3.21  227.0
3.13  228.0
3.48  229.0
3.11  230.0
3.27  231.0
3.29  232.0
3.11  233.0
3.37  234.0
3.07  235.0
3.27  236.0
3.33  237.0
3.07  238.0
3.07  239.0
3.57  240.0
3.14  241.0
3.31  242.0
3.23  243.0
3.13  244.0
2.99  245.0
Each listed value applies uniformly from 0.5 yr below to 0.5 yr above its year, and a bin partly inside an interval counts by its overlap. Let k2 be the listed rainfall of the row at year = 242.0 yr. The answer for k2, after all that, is 3.31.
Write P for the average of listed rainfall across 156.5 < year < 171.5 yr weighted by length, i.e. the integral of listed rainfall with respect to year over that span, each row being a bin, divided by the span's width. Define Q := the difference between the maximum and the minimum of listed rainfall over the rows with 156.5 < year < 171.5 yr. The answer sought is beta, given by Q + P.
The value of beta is 4.55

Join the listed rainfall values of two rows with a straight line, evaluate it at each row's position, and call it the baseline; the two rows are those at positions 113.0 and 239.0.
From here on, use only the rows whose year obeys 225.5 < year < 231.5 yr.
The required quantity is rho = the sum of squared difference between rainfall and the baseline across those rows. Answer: 0.19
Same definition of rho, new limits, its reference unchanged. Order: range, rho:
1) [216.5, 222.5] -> 0.21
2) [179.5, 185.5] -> 0.81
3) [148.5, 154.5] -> 0.20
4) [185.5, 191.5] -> 0.05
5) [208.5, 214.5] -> 0.28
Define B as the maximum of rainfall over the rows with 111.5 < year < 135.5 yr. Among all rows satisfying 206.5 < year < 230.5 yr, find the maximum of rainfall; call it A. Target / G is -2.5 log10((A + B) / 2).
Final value -1.39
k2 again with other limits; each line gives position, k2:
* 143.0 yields 2.21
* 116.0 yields 3.4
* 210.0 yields 3.12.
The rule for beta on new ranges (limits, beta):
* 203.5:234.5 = 3.80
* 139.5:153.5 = 4.80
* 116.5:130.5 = 3.94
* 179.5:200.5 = 3.96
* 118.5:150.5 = 5.06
